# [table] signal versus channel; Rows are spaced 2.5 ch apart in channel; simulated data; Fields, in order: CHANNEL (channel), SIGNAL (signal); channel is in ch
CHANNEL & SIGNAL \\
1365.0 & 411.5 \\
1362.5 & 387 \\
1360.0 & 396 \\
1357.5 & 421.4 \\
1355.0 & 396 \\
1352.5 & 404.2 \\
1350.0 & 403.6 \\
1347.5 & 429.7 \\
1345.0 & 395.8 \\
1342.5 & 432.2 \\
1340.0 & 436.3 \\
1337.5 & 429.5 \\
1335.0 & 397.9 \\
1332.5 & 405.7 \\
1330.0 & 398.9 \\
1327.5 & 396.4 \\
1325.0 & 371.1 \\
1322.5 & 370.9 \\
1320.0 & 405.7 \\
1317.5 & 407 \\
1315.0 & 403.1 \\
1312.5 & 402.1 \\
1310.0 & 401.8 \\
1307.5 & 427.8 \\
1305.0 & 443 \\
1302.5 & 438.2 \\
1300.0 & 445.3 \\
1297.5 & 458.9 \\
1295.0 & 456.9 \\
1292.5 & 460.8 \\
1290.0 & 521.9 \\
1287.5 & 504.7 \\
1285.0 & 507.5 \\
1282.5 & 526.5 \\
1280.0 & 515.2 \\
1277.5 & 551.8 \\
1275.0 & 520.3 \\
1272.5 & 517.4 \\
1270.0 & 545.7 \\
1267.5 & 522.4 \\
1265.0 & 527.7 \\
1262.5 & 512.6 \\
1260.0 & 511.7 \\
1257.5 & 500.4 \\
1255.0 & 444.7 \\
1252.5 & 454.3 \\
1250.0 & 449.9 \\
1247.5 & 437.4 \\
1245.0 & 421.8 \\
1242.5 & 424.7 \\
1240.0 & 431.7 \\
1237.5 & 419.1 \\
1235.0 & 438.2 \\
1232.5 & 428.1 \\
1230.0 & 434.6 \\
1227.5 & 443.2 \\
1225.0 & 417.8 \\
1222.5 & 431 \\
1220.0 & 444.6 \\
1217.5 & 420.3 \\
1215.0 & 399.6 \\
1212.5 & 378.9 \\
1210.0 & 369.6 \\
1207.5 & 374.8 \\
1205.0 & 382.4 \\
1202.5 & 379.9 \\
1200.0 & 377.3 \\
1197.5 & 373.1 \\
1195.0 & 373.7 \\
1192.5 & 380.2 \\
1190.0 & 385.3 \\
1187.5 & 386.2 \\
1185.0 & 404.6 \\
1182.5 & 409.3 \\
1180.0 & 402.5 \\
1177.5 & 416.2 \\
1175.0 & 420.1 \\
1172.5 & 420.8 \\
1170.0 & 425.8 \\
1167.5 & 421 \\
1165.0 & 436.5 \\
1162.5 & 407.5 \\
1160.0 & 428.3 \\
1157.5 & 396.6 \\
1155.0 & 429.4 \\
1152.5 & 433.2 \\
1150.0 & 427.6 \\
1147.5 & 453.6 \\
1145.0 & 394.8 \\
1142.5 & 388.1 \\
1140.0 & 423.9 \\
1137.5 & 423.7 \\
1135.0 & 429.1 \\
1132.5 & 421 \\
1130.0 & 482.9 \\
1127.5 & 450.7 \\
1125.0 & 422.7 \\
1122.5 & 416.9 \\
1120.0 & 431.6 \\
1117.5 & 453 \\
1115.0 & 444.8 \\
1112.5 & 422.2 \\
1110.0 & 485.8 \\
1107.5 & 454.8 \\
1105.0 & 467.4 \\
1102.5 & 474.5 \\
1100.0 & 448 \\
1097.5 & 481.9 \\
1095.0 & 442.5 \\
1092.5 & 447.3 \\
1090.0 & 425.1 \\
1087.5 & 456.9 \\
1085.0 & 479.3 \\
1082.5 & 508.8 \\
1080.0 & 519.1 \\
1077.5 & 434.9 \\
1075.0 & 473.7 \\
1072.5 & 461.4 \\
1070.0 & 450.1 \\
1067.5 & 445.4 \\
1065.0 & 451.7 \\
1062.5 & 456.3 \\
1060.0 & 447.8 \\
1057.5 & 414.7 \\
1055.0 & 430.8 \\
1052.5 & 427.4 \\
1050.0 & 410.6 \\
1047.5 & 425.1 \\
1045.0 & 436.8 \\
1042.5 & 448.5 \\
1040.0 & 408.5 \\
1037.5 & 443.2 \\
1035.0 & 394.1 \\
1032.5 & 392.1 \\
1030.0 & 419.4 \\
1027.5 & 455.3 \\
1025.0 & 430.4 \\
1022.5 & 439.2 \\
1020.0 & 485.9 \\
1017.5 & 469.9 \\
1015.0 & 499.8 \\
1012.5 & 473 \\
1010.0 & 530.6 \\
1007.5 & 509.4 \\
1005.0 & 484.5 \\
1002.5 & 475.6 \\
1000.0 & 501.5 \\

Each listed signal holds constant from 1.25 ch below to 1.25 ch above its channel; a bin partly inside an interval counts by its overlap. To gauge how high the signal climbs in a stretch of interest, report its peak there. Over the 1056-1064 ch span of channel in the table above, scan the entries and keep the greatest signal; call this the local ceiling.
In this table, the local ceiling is 456.3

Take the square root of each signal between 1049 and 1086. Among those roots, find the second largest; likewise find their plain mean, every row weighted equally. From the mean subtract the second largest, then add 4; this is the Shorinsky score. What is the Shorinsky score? 2.7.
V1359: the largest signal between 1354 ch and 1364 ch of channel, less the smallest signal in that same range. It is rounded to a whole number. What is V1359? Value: 34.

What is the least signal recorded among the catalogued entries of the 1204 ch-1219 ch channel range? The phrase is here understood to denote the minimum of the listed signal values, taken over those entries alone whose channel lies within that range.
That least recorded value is 369.6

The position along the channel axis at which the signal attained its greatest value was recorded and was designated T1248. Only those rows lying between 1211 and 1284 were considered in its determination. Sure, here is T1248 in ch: 1277.5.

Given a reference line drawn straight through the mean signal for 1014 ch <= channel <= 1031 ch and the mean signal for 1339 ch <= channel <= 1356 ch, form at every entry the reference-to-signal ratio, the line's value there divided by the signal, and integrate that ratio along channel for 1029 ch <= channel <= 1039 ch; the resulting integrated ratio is 11.1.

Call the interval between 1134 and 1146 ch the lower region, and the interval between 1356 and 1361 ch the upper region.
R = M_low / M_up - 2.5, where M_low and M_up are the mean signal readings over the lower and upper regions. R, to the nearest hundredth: -1.49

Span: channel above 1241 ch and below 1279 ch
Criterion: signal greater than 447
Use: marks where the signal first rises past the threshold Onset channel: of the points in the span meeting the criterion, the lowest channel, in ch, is 1250.0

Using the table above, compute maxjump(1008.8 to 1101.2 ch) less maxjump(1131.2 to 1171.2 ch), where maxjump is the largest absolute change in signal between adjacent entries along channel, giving 25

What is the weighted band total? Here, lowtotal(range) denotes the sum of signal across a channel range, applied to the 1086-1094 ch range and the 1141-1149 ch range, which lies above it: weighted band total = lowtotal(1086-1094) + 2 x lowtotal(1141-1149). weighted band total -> 3802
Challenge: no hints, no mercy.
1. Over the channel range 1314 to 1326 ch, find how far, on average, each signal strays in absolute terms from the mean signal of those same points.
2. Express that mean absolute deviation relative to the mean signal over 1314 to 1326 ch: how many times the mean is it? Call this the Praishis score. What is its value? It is 0.042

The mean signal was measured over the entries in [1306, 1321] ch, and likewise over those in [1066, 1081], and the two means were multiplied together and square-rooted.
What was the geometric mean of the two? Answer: 435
